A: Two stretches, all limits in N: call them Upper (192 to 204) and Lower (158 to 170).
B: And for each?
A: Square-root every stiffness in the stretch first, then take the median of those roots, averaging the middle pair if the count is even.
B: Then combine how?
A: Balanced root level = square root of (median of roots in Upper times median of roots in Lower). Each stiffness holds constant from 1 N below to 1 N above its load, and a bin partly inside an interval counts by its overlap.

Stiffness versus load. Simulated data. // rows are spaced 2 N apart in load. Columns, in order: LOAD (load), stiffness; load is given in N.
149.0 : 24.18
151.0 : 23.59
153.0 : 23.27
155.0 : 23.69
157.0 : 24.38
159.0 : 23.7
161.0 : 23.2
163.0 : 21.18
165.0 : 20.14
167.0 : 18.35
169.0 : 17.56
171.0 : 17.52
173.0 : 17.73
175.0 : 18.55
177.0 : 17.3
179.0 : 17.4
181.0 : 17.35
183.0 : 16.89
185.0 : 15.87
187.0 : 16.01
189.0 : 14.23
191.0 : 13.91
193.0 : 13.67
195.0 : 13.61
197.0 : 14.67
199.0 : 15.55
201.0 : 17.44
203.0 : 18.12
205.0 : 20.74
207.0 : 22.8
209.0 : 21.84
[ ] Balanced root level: 4.20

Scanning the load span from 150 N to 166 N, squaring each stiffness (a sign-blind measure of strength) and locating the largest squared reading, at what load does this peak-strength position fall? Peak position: 157.0 N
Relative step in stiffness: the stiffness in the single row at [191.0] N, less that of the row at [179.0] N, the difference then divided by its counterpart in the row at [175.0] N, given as -0.19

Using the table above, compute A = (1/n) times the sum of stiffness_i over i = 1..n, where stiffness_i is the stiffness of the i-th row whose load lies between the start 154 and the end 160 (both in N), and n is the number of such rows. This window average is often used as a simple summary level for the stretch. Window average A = 23.9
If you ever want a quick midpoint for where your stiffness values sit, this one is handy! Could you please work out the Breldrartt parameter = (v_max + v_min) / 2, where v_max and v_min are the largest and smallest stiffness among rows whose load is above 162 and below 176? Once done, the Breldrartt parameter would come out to 19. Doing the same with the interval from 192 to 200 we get 15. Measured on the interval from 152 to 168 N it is 21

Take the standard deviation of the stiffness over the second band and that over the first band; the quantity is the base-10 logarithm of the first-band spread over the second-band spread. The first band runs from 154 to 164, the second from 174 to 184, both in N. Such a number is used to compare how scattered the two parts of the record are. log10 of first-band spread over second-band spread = 0.29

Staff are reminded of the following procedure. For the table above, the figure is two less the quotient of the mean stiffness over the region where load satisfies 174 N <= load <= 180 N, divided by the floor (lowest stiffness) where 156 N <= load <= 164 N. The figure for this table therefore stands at 1.16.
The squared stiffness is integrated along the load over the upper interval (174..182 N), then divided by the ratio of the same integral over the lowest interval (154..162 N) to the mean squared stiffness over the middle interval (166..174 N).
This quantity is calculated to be 175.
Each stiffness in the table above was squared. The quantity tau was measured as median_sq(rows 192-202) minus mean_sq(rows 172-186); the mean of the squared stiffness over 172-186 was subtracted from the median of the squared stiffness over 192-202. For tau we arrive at -85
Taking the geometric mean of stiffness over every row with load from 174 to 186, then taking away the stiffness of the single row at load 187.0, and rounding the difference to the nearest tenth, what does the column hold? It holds 1.2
